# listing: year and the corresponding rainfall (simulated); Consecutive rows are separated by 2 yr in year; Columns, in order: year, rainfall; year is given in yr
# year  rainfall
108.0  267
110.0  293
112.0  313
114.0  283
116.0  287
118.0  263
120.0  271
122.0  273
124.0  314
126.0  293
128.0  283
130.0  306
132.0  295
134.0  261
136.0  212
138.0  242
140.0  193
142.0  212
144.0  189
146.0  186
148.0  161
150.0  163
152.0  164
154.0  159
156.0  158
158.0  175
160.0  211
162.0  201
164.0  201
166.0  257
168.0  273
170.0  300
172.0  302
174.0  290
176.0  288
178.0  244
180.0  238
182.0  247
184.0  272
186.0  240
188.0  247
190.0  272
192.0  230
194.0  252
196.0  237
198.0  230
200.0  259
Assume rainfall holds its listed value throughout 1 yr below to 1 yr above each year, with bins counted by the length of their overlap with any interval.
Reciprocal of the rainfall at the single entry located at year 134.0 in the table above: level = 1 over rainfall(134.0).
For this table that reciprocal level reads 0.0038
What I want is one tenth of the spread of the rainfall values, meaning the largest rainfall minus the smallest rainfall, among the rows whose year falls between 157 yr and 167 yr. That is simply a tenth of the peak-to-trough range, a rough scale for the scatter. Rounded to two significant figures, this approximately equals 8.2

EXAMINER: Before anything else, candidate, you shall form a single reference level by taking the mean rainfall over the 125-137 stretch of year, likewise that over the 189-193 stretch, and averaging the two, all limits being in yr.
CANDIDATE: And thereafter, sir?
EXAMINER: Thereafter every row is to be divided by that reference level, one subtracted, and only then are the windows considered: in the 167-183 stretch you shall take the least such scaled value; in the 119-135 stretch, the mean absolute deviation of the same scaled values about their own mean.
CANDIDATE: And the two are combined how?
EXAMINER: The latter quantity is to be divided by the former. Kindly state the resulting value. -0.6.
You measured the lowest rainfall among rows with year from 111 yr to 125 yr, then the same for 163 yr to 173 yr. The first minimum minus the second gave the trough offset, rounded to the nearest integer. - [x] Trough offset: 62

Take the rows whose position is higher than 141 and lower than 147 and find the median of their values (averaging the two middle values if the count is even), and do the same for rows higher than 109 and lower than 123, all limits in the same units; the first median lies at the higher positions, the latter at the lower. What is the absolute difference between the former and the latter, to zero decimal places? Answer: 94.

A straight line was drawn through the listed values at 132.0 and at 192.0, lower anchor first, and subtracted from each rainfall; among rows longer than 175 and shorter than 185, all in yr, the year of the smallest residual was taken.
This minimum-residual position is 180.0 yr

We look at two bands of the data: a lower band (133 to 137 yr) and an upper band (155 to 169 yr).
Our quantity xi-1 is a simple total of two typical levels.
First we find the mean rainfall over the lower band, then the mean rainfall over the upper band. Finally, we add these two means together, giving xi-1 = 447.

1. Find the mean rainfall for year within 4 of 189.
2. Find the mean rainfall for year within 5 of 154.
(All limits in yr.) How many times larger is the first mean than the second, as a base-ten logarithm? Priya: 0.18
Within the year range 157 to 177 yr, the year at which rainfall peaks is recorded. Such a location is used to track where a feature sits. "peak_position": 172.0 yr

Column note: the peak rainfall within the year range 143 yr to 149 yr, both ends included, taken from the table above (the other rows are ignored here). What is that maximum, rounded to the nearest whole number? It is 189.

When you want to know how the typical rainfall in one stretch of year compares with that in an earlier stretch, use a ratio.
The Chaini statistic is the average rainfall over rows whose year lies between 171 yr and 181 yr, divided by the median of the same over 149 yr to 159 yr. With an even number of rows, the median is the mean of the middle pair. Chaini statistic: 1.67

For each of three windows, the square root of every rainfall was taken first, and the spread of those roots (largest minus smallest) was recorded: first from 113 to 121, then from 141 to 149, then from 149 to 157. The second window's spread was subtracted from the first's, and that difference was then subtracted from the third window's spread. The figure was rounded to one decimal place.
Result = 1.4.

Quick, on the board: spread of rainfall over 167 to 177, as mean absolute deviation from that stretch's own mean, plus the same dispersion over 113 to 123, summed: 16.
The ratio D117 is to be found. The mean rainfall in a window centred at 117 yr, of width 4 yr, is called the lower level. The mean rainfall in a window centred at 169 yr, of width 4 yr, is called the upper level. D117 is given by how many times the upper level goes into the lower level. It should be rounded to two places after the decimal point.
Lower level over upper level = 0.96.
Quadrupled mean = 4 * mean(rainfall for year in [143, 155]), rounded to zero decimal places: 681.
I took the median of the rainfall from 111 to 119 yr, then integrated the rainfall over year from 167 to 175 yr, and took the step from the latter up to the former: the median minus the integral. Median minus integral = -2045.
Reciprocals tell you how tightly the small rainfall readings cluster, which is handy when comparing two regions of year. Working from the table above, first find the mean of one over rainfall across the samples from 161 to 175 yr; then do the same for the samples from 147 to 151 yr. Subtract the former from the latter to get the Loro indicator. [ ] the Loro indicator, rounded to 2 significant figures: 0.0022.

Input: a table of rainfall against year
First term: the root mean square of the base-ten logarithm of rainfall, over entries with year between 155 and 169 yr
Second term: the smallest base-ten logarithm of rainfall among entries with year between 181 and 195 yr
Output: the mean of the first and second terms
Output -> 2.34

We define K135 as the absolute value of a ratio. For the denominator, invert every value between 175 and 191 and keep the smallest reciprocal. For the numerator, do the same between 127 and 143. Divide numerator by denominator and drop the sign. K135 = 0.94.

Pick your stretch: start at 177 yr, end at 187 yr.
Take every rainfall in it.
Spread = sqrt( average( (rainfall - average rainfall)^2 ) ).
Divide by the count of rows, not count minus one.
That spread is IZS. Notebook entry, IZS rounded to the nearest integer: 12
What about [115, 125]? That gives 18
